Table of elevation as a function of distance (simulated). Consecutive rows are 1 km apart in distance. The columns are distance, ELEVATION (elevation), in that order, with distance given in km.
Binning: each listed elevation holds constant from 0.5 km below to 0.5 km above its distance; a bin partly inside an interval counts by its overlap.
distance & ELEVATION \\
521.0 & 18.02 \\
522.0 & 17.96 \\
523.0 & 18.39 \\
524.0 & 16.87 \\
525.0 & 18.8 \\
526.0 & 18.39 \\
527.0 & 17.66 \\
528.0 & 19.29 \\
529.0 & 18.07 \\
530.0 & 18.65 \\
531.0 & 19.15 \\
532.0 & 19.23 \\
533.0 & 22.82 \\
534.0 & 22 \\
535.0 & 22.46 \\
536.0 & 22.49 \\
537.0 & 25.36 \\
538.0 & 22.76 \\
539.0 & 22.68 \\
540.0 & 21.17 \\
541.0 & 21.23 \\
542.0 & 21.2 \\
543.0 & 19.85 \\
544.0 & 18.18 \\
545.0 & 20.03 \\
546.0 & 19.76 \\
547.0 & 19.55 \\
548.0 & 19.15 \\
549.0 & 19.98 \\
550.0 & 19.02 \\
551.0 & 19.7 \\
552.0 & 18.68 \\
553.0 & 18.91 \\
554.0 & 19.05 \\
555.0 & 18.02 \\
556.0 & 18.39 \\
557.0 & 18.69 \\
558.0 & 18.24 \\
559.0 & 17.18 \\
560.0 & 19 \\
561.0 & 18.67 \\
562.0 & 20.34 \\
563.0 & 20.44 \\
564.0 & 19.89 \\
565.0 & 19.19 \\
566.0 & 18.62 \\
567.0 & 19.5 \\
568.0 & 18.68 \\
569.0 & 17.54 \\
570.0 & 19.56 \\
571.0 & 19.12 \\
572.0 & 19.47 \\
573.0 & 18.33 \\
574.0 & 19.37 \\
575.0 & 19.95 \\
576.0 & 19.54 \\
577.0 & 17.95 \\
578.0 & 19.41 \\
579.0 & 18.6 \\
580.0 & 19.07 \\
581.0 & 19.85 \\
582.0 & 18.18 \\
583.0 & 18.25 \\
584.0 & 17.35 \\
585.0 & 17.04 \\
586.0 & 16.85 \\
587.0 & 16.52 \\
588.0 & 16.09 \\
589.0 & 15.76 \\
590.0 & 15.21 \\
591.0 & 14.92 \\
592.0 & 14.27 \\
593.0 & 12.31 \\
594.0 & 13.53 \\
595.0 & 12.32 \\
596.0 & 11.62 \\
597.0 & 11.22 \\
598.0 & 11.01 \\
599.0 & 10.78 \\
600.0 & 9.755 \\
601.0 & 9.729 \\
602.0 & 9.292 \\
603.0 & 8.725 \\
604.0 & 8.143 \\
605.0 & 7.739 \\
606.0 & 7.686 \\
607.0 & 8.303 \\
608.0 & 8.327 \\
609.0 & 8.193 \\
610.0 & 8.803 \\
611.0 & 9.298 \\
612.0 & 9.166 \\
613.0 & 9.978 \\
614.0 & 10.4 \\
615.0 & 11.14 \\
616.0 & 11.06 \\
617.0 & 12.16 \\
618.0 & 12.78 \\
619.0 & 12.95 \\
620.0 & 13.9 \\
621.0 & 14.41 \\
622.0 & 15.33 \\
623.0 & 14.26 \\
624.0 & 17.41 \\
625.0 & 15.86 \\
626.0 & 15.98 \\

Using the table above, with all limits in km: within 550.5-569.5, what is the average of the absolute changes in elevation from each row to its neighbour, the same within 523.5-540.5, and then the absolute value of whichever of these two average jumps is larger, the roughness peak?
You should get 1.19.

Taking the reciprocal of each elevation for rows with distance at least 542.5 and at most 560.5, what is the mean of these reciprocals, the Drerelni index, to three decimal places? 0.053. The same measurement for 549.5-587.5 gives 0.053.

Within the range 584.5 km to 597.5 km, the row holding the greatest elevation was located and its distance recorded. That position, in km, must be 585.0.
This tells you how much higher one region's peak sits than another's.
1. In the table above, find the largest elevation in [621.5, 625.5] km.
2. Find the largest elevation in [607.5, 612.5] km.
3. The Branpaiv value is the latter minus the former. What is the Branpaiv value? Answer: -8.1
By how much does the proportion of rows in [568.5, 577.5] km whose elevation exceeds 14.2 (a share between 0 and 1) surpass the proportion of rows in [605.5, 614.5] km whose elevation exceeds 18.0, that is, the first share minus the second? 1.0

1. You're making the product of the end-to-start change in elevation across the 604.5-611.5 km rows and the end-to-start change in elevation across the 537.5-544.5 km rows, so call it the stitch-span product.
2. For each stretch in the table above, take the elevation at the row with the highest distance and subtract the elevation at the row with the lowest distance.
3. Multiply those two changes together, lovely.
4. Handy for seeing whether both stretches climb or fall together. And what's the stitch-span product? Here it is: -7.1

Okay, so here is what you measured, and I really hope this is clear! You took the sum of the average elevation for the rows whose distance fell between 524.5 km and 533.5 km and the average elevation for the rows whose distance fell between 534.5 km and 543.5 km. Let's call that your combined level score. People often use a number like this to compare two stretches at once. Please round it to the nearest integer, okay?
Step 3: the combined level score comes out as 41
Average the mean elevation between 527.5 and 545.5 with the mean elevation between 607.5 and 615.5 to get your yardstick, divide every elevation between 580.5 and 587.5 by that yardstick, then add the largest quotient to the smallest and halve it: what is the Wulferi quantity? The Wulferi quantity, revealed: 1.20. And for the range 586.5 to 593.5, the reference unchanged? 0.95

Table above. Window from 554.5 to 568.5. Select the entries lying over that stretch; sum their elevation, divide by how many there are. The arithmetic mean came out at 18.9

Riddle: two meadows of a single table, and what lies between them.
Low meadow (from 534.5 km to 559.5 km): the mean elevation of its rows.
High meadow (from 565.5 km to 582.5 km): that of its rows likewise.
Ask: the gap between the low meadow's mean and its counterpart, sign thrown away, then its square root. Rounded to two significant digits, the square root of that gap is 1.0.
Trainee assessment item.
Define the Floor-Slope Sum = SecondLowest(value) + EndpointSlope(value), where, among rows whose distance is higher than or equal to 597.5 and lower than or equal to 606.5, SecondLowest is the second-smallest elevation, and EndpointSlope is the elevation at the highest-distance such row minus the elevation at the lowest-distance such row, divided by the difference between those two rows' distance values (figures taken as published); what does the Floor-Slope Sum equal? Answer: 7.3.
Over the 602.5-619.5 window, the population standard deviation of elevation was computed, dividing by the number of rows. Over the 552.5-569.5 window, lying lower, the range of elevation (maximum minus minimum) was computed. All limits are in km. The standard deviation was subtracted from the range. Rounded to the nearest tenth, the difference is 1.6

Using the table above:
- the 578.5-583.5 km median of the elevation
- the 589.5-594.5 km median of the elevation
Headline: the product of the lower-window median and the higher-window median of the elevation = 265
